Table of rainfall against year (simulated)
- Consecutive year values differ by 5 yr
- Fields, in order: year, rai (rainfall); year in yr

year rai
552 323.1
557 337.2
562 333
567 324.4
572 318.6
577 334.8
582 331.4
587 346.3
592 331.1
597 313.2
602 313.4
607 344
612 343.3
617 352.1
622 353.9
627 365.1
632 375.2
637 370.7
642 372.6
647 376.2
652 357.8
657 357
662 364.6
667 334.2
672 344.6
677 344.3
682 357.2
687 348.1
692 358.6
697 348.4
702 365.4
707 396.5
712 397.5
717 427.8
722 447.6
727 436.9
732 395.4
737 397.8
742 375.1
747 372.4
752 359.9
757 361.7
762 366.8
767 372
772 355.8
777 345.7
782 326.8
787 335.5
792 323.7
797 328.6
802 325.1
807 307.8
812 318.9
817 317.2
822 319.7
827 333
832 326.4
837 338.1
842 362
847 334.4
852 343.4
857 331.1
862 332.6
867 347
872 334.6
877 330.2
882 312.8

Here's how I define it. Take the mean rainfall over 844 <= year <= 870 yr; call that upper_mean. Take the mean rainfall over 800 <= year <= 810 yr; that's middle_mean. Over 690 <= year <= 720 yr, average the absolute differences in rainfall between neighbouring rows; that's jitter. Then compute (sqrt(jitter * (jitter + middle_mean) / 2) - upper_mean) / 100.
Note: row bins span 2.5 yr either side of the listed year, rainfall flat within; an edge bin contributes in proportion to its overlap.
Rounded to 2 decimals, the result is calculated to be -2.83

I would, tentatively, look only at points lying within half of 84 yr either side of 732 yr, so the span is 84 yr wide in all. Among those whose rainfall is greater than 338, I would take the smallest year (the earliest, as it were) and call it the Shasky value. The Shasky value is 692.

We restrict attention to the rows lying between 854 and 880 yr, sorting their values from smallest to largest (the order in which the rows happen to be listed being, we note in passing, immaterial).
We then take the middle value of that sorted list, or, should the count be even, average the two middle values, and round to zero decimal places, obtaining 333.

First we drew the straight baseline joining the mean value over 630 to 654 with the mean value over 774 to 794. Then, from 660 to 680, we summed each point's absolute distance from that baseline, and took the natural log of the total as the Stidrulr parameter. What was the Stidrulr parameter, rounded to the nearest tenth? 4.2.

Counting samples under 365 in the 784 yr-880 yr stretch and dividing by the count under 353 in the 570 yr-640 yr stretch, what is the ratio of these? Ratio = 1.9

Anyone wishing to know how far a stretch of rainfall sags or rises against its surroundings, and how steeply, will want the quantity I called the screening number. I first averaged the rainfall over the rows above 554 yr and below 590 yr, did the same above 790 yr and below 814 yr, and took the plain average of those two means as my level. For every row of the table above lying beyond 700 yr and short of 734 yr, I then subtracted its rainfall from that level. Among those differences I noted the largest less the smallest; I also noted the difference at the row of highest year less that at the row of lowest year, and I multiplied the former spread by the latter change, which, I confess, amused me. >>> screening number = -2466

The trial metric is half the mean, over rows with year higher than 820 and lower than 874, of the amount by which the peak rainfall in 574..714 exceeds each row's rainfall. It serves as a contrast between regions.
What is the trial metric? 30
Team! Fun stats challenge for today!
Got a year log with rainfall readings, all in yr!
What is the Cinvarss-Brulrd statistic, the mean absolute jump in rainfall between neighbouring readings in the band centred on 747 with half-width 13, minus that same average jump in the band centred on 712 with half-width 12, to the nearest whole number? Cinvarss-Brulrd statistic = -11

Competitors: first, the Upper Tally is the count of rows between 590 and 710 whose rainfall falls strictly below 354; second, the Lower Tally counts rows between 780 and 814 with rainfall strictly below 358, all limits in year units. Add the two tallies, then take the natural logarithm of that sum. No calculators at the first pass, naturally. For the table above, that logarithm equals 2.94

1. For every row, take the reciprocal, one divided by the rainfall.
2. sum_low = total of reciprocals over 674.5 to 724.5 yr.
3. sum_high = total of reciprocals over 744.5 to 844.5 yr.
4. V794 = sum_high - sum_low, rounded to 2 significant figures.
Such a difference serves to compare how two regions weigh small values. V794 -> 0.032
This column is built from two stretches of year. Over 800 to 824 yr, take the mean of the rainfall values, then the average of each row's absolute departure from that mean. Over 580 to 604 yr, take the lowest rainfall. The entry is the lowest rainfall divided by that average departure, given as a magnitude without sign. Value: 75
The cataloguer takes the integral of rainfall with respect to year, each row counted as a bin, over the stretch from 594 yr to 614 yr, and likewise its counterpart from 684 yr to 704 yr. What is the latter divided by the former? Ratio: 1.08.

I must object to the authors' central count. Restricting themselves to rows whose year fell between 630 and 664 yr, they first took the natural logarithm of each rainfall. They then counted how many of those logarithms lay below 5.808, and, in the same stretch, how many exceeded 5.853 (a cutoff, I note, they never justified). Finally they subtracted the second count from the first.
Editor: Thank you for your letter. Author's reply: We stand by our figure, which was -7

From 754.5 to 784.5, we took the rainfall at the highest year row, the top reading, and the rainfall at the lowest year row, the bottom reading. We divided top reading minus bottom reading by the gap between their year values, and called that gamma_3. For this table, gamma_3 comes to -1.4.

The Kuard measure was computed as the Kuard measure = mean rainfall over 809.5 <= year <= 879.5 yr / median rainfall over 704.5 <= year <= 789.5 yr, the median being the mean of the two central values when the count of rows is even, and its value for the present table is 0.90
